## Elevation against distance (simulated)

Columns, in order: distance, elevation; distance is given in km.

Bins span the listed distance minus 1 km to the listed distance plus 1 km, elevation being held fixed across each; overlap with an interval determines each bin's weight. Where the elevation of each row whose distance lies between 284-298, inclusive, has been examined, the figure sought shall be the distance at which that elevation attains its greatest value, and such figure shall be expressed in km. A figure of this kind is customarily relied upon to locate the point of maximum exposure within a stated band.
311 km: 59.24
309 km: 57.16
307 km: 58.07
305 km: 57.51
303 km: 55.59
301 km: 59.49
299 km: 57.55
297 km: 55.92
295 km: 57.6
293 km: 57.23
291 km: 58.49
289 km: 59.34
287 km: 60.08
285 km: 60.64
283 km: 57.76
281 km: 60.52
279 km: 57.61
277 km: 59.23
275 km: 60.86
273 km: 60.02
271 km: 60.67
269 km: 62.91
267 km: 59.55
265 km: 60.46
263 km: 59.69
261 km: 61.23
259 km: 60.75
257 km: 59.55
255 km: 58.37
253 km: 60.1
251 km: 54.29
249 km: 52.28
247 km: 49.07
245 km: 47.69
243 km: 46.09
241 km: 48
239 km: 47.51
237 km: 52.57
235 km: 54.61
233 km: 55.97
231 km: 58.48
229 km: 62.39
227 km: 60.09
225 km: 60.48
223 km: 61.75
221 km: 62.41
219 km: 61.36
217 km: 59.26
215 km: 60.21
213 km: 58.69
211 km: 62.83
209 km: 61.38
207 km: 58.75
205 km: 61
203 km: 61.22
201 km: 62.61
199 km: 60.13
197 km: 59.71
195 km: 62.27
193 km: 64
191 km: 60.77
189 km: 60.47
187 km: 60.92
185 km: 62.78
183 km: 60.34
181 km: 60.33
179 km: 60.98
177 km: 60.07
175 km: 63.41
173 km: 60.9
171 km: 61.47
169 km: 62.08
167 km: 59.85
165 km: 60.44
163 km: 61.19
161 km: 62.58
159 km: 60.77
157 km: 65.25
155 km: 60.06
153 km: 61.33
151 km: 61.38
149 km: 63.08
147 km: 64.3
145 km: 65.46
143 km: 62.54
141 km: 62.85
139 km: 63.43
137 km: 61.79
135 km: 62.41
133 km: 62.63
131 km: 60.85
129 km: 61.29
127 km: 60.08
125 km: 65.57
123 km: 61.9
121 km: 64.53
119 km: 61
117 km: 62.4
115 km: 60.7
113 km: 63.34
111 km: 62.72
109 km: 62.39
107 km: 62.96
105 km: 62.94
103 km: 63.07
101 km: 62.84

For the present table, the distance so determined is 285 km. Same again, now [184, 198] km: 193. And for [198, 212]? 211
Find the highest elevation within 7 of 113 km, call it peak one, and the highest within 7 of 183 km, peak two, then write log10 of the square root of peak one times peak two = 1.80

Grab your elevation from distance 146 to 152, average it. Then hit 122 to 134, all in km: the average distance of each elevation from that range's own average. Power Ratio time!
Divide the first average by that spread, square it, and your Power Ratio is 2127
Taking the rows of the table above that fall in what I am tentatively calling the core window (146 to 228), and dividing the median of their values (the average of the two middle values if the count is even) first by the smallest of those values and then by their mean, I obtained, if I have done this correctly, 0.0170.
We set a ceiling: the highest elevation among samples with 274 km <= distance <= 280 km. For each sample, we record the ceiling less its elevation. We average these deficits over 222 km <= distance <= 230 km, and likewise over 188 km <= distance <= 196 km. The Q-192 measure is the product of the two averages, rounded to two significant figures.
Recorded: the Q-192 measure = 0.32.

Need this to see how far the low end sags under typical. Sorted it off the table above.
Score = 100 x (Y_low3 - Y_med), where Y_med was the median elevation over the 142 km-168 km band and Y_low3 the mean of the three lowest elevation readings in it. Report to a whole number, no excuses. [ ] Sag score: -126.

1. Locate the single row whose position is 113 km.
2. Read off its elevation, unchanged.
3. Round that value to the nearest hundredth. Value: 63.34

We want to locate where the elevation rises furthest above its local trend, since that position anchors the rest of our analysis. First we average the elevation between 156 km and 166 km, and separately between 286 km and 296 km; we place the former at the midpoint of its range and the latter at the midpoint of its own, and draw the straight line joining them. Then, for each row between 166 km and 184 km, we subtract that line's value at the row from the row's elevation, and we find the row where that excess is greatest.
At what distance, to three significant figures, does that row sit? 175 km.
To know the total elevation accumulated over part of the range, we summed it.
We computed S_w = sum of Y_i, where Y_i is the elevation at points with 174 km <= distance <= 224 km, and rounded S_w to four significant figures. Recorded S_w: 1528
